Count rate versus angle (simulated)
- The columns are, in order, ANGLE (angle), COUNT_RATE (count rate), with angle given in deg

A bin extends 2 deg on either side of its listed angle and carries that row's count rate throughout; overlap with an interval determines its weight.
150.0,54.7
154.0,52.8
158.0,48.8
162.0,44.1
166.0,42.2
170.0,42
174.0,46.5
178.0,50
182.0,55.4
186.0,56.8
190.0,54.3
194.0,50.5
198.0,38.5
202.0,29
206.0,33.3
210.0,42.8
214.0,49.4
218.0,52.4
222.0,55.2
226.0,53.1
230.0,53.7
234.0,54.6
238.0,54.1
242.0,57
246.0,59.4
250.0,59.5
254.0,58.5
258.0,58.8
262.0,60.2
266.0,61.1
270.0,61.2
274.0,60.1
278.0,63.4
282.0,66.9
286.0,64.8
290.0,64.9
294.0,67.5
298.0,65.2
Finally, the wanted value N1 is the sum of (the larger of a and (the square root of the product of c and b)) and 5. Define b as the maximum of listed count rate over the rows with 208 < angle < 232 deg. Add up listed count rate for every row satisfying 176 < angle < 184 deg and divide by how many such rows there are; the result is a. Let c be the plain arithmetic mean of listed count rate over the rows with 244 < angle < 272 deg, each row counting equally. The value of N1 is 62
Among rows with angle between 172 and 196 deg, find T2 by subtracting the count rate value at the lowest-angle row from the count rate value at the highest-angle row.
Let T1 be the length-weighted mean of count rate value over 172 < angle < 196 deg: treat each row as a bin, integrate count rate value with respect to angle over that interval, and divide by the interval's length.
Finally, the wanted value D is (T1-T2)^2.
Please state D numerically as 2328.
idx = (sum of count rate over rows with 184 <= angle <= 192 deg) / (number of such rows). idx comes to 56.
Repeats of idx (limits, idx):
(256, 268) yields 60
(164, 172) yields 42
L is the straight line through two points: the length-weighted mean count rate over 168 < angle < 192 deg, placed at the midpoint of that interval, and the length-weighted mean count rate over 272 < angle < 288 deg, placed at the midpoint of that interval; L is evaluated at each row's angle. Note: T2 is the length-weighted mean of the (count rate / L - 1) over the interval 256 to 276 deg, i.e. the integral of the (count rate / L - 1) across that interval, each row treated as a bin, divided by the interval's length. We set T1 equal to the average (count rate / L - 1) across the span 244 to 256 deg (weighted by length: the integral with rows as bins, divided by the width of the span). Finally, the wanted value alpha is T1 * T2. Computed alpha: 0.0004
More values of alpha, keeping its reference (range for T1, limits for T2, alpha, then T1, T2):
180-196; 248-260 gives -0.0011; 0.046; -0.025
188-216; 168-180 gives 0.0161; -0.206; -0.078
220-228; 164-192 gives 0.0009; -0.042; -0.021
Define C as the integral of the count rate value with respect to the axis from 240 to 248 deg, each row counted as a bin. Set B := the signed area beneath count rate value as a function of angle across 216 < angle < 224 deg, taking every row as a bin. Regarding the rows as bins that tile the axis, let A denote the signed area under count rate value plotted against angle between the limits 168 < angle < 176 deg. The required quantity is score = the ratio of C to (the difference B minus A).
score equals 6.1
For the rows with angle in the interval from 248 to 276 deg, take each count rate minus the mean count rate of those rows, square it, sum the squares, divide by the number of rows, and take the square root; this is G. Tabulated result 1.0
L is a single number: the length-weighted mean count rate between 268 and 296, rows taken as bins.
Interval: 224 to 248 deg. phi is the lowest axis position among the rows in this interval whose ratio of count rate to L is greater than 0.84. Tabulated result 234.0 deg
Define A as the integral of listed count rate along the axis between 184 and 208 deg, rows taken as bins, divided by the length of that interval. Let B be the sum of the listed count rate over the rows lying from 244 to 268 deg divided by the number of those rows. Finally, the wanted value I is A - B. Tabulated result -16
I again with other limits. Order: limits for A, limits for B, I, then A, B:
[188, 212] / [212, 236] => -12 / 41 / 53.1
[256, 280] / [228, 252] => 4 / 61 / 56.4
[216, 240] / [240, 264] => -5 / 54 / 58.9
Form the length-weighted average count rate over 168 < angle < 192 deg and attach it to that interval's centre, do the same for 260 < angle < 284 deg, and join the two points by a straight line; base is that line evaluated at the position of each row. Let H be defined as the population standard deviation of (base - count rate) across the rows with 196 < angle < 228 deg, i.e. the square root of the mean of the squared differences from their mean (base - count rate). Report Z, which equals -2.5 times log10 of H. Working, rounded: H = 8.2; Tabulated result -2.3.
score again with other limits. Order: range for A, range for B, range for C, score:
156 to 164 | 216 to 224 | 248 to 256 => 8.0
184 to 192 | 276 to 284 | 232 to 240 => 5.7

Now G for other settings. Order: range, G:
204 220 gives 7.3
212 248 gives 2.7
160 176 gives 1.8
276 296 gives 1.5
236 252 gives 2.2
